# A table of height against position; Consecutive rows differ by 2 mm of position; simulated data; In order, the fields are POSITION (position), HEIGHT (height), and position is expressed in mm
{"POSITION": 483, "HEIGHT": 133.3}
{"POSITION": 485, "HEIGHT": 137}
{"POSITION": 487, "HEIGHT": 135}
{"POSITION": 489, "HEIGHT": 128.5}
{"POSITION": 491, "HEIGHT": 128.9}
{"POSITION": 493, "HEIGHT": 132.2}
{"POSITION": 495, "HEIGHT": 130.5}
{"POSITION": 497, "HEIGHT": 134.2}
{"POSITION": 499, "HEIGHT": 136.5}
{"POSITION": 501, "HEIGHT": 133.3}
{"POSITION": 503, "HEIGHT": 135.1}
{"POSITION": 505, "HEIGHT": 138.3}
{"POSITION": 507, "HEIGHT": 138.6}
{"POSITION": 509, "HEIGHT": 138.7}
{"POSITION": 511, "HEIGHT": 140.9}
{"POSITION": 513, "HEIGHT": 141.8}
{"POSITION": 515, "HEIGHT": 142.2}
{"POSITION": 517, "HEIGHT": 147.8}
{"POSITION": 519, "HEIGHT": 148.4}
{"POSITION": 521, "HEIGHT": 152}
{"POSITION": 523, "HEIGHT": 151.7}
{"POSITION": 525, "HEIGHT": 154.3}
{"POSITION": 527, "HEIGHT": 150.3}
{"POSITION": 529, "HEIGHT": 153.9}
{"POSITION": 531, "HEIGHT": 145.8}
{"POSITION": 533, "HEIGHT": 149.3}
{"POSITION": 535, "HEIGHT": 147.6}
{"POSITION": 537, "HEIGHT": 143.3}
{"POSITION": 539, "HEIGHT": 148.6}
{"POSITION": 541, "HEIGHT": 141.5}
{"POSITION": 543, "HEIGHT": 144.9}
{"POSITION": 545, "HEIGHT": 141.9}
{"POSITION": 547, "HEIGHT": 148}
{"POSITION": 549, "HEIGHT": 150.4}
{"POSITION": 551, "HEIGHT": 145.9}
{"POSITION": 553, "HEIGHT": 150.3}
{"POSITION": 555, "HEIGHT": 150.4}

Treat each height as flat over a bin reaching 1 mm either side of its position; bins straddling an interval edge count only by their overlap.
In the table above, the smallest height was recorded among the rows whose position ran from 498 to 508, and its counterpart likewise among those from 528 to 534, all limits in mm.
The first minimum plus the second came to 279.1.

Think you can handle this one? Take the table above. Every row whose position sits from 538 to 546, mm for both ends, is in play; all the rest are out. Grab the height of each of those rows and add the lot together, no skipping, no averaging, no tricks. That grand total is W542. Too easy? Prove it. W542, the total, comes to 577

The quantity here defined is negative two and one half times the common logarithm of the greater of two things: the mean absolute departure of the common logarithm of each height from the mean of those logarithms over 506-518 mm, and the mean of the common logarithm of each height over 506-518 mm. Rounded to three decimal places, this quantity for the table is -0.832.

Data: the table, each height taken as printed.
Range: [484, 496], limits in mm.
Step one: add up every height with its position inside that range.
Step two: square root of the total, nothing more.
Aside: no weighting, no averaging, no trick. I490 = 28.1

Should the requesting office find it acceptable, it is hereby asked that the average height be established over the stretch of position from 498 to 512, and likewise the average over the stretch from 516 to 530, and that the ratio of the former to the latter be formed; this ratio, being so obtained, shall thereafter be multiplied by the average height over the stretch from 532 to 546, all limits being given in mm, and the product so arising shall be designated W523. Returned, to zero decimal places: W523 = 132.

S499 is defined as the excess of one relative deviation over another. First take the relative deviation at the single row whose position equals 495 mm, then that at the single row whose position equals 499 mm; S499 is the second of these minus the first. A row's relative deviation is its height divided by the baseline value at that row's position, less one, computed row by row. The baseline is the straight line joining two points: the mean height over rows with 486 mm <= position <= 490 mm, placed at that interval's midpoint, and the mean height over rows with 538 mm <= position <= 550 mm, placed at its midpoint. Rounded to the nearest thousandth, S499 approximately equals 0.037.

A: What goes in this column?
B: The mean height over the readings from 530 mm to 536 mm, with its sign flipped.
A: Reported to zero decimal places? -148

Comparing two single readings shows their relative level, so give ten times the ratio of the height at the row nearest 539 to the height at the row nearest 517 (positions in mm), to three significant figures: 10.1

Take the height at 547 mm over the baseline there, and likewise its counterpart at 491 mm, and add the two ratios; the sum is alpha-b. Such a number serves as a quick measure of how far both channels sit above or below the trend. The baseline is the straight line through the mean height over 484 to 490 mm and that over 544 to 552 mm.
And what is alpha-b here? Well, 1.97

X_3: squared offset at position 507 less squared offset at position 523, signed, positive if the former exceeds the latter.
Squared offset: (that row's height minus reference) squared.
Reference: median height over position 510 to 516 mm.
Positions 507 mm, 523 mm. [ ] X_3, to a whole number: -88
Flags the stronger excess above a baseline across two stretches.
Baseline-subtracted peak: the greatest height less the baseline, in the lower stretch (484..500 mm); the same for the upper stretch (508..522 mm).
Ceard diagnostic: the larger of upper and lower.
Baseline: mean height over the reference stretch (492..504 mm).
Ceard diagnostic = 18.4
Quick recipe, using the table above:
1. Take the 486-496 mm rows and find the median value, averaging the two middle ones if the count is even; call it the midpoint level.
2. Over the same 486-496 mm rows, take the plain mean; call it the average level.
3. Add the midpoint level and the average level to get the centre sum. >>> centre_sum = 262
